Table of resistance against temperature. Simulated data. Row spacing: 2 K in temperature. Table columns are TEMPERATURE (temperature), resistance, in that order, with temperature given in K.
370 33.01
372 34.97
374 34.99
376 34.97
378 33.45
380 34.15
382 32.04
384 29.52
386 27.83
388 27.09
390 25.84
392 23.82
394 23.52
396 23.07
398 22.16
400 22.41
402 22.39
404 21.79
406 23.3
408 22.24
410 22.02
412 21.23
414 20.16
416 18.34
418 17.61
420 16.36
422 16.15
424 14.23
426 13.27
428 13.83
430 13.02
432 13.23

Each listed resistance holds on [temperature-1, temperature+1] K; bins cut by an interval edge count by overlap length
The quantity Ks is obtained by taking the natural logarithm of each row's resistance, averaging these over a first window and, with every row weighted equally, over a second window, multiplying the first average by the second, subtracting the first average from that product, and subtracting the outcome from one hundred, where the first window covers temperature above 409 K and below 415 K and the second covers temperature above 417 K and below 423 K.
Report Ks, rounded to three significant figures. 94.5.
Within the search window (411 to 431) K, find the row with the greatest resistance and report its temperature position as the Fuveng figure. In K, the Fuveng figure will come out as 412 K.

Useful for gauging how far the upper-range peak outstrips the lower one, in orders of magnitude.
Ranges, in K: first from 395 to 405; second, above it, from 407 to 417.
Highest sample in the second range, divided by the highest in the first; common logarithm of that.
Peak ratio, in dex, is -0.02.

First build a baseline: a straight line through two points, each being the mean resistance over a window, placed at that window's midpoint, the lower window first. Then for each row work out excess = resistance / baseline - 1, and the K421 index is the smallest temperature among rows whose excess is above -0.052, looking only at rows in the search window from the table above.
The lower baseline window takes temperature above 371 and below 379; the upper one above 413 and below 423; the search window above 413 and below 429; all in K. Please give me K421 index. 414 K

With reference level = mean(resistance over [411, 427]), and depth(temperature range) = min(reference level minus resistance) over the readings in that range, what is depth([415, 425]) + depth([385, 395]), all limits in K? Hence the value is -12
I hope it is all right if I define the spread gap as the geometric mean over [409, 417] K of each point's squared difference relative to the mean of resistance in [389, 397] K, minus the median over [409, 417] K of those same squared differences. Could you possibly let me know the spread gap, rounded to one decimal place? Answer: -0.3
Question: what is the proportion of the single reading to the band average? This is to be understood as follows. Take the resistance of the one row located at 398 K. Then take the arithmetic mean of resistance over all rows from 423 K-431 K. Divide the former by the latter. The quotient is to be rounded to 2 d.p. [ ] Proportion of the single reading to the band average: 1.63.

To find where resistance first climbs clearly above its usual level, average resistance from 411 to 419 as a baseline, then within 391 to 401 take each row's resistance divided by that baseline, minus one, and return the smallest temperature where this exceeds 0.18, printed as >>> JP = 392 K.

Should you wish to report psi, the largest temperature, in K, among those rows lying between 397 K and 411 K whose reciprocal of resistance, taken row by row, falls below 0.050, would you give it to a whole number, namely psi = 410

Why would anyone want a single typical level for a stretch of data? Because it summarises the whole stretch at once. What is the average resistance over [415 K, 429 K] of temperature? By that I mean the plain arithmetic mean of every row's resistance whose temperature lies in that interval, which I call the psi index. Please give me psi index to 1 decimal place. 15.7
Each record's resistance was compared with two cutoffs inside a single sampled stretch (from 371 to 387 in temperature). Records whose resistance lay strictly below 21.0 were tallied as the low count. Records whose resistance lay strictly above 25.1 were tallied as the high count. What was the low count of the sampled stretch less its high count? -8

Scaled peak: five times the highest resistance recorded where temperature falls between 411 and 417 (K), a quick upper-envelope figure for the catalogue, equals 106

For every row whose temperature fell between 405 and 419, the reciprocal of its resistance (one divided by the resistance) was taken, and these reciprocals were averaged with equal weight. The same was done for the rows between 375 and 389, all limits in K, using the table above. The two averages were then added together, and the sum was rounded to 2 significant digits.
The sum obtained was 0.081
